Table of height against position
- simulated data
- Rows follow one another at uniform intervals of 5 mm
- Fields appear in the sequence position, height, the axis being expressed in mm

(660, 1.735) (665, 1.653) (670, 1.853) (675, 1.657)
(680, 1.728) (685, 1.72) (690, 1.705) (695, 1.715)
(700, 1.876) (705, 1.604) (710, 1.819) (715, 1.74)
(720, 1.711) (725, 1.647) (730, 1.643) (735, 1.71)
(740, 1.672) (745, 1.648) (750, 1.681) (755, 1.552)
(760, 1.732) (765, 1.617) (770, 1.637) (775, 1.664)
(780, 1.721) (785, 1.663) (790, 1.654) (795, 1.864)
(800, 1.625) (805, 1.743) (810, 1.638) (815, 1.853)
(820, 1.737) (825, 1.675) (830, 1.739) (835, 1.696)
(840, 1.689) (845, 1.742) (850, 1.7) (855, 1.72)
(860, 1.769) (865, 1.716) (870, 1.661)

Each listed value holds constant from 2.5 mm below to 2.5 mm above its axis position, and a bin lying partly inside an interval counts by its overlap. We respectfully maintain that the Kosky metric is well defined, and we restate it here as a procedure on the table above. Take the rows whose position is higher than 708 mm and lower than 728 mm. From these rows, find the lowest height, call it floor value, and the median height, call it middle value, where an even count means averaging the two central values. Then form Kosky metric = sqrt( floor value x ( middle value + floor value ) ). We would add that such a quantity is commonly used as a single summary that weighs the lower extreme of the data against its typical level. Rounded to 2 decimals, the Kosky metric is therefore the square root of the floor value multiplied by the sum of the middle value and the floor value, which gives 2.36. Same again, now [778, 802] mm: 2.31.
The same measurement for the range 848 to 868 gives 2.41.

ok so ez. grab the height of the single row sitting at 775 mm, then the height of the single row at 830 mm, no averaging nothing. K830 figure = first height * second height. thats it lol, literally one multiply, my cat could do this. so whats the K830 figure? 2.89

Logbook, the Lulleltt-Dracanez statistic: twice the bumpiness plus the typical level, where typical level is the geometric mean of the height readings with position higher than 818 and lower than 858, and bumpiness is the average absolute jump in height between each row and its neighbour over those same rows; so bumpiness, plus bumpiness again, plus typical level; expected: 1.80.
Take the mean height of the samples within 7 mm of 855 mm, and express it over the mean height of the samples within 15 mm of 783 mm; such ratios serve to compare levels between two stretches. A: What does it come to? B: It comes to 1.02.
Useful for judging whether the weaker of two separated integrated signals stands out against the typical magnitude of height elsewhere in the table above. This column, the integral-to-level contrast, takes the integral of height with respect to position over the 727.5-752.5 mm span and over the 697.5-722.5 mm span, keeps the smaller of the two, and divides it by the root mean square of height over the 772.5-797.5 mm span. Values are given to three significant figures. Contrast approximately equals 24.4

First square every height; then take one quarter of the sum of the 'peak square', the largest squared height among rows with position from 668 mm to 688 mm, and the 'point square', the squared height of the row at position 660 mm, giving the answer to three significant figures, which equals 1.61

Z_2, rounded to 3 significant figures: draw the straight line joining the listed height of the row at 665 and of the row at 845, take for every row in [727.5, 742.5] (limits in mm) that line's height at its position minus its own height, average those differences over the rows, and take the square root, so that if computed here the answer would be 0.112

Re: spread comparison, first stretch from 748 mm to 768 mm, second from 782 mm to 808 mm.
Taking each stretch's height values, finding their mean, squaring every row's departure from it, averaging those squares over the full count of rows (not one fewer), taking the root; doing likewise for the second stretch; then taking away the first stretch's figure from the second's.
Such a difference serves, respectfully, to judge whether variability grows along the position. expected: 0.02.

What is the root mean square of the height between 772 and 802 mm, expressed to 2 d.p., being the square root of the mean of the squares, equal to 1.70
